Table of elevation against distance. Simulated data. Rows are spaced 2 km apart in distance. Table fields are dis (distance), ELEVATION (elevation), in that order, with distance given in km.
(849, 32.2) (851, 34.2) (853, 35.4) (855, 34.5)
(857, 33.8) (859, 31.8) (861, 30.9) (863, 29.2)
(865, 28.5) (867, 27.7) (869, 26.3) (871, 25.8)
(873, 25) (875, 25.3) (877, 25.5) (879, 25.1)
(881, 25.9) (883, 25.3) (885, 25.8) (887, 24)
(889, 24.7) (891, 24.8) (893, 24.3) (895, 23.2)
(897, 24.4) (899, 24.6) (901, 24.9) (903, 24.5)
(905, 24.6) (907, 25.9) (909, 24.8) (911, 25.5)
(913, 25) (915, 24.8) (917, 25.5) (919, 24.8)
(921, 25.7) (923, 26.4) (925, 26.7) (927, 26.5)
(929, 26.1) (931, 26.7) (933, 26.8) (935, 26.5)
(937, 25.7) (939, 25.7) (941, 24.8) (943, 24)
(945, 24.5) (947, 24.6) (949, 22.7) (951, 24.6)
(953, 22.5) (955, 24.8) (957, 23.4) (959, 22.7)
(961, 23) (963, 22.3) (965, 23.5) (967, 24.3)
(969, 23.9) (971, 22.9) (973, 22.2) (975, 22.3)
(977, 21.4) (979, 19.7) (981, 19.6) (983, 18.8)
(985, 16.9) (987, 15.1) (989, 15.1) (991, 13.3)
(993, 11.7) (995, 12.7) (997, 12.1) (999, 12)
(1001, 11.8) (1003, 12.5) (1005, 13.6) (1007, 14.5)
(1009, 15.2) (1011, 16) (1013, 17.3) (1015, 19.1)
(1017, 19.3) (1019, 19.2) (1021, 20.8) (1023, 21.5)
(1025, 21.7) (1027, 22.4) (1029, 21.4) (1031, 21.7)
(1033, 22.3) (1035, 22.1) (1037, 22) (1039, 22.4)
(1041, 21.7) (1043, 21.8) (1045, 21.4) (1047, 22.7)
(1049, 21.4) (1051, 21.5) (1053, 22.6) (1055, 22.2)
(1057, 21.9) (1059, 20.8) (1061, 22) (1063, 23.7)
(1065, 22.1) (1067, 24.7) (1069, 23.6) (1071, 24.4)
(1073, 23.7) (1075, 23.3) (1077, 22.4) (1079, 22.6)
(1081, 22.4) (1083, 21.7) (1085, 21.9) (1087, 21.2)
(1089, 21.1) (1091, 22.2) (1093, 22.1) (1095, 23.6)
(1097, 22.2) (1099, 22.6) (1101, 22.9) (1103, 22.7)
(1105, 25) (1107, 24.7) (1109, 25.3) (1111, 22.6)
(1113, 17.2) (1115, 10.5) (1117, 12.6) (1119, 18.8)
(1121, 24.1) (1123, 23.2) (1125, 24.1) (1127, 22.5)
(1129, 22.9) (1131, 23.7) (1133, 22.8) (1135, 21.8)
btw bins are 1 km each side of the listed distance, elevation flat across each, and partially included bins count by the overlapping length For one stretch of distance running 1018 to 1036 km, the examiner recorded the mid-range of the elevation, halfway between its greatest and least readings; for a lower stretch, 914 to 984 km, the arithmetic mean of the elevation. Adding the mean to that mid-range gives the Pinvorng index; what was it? 44.8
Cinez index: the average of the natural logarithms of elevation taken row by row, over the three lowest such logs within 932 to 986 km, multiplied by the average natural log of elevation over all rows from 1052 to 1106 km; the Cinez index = 9.1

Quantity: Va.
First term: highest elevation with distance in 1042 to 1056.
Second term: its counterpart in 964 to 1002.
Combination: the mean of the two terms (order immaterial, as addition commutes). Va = 23.5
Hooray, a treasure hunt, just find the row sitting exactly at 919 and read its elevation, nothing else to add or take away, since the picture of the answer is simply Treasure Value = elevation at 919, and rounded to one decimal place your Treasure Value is 24.8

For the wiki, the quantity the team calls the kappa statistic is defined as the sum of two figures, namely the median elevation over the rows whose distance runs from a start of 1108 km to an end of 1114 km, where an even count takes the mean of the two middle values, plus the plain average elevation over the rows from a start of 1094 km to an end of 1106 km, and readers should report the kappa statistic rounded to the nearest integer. 46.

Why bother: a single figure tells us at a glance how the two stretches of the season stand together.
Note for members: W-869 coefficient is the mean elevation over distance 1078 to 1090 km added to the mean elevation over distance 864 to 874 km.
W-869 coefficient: 48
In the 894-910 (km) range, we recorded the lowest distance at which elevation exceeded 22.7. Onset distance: 895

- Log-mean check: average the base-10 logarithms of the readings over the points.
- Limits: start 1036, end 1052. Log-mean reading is 1.34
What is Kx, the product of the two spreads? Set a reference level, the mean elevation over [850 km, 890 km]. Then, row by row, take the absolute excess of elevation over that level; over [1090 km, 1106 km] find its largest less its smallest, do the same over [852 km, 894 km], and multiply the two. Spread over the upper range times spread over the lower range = 20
